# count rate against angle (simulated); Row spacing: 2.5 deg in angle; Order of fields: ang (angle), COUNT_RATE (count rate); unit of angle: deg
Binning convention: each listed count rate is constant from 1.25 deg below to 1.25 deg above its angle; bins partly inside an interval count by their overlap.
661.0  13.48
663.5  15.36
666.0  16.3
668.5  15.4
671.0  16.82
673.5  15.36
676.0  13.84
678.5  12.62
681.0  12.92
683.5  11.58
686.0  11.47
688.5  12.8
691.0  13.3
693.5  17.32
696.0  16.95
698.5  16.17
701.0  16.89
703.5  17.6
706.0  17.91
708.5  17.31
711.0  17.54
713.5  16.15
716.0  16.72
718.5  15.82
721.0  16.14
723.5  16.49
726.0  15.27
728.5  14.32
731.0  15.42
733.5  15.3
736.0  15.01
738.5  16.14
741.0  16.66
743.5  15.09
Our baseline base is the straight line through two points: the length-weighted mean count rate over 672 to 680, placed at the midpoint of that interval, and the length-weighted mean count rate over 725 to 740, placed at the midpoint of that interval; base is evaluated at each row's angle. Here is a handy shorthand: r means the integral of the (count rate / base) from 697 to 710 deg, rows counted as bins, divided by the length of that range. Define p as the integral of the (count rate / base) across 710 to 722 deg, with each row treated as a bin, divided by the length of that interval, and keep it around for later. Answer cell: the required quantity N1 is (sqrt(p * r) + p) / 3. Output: 0.748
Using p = 1.11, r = 1.18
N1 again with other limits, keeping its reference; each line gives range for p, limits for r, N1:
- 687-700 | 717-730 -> 0.703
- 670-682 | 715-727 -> 0.689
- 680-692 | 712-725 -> 0.615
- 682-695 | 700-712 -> 0.663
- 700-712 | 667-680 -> 0.771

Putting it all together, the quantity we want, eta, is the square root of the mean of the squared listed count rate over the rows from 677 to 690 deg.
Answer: 12.3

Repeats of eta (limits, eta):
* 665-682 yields 14.8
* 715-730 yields 15.8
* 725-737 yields 15.1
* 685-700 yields 14.8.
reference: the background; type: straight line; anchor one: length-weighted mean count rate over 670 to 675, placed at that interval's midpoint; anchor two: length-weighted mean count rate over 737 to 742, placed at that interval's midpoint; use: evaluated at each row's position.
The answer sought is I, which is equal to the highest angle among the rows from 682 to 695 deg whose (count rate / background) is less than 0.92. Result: 691.0 deg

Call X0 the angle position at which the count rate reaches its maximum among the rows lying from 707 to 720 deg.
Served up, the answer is 711.0 deg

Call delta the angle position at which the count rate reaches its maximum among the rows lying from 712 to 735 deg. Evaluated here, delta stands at 716.0 deg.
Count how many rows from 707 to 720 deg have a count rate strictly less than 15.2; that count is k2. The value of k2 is 0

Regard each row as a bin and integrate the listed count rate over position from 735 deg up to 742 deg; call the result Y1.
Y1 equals 112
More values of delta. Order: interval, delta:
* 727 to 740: 738.5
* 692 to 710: 706.0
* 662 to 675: 671.0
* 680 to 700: 693.5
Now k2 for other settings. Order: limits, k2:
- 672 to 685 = 4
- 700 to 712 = 0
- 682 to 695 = 4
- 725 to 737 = 2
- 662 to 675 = 0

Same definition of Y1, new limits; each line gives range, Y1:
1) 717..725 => 129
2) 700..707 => 122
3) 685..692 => 88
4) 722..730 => 123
